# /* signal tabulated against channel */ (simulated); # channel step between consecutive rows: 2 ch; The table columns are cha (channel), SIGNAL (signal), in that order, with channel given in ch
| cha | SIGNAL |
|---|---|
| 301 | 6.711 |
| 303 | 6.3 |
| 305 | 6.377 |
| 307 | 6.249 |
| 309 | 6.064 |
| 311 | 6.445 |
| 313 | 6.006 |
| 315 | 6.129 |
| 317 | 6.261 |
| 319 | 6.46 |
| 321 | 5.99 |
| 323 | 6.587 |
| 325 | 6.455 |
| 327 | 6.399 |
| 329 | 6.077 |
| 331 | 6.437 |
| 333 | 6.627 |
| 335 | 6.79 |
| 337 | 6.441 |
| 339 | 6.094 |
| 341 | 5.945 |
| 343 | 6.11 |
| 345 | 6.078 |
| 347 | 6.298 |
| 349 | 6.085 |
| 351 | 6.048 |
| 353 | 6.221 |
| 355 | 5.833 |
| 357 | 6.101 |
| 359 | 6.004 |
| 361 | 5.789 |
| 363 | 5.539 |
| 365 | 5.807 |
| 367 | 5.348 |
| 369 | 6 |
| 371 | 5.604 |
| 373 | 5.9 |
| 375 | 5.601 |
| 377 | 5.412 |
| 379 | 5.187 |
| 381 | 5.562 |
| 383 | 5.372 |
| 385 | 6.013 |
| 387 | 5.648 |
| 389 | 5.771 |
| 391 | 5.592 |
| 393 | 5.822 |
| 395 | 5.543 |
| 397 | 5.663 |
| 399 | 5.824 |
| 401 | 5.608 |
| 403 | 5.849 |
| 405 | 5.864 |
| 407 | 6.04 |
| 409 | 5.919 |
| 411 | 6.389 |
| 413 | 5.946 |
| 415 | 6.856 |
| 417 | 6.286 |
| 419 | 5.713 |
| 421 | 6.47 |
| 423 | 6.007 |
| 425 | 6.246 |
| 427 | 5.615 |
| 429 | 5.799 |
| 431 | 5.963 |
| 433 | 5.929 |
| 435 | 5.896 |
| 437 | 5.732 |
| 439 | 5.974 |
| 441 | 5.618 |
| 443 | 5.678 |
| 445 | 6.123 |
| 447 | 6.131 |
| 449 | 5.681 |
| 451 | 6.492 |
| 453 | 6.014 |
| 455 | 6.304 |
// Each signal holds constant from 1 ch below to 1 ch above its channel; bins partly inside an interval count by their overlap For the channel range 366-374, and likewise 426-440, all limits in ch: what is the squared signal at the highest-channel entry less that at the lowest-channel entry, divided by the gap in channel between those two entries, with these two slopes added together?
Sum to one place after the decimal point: 1.4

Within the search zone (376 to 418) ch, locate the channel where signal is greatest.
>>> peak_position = 415 ch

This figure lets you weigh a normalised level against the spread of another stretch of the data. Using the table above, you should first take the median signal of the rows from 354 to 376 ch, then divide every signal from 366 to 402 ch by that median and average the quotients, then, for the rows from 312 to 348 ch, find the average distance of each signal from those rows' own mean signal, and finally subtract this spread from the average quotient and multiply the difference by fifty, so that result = 38.0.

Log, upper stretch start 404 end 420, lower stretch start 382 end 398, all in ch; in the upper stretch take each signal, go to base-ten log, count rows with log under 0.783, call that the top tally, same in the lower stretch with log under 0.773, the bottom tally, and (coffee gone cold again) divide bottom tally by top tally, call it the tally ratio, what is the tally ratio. 1.4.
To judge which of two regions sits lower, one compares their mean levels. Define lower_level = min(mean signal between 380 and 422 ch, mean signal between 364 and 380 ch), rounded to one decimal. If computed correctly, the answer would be 5.6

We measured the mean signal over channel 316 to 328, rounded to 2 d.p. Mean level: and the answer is 6.36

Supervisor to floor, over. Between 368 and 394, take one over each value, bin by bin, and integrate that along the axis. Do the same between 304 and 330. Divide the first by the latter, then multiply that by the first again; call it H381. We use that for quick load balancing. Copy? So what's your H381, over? 5.1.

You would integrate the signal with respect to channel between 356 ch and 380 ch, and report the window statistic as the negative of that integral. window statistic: -137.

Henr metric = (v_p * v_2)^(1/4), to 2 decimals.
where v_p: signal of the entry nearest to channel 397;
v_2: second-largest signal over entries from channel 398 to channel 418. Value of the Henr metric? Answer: 2.45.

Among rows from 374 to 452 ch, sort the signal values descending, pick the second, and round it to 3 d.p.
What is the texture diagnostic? 6.492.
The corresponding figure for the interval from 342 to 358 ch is 6.221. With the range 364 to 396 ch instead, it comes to 6.000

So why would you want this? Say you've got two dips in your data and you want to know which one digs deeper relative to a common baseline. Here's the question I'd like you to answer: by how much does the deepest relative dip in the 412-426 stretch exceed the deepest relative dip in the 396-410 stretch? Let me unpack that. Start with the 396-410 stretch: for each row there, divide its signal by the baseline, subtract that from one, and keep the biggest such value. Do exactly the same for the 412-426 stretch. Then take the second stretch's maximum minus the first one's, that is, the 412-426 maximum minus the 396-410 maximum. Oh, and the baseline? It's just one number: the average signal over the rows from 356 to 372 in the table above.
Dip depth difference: -0.02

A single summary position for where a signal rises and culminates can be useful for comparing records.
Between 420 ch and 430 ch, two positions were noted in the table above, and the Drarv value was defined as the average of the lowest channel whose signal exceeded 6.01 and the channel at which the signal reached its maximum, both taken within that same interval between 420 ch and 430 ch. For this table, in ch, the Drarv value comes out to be 421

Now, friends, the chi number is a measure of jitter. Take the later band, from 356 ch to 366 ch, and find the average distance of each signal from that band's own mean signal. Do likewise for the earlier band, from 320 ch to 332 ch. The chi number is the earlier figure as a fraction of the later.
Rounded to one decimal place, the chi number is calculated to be 1.2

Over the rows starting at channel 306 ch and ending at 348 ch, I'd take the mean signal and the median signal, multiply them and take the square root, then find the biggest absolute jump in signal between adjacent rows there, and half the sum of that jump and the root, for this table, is 3.43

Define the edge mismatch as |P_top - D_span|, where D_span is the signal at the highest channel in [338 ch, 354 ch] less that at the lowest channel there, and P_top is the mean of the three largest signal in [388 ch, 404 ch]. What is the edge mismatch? 5.7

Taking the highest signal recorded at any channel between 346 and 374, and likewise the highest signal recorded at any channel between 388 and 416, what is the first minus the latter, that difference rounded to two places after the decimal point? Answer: -0.56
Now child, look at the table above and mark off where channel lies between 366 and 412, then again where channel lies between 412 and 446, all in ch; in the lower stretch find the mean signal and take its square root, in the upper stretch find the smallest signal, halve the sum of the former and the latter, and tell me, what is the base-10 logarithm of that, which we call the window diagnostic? 0.6024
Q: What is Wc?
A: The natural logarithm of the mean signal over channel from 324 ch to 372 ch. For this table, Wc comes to 1.81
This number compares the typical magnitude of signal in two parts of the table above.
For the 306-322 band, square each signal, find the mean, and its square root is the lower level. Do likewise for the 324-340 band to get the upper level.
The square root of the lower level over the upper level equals 0.98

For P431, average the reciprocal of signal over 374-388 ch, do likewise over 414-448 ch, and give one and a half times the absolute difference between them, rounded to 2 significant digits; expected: 0.021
